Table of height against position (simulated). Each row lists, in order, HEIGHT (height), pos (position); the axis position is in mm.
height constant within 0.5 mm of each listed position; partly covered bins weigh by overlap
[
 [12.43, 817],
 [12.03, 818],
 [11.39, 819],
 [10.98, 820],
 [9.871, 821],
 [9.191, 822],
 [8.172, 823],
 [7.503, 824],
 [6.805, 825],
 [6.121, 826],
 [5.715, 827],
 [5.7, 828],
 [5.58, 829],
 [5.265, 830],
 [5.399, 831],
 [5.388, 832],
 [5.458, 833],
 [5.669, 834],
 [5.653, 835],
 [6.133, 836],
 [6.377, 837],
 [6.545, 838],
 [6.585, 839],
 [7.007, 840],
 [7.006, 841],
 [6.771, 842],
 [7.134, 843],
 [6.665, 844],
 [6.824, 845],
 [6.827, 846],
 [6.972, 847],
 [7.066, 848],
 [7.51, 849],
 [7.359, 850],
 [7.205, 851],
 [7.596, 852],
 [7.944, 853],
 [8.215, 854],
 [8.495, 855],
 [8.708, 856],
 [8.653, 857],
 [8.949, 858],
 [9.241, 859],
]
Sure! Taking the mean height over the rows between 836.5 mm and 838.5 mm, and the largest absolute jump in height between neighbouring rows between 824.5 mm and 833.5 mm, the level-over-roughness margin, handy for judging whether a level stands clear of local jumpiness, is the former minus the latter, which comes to 5.78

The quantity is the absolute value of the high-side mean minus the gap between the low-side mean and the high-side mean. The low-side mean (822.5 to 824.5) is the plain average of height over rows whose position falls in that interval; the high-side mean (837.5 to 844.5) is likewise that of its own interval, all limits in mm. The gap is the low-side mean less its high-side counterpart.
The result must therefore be 5.8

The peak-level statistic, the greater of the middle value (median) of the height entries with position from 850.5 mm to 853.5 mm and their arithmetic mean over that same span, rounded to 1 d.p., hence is 7.6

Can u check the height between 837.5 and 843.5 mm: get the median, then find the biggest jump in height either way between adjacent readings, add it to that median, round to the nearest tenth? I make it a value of 7.3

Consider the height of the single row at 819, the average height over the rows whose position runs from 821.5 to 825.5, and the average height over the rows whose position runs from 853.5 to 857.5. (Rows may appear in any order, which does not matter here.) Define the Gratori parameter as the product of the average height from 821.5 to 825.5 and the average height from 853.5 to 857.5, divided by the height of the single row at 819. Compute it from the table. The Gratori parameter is 5.9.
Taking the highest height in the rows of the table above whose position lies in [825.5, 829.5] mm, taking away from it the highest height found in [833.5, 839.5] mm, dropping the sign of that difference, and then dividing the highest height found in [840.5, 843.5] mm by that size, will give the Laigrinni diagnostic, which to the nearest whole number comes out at 15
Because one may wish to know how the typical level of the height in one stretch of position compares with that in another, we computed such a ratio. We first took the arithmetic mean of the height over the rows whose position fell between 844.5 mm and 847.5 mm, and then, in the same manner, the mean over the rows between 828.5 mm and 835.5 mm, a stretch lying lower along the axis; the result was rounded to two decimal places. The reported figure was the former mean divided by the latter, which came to 1.25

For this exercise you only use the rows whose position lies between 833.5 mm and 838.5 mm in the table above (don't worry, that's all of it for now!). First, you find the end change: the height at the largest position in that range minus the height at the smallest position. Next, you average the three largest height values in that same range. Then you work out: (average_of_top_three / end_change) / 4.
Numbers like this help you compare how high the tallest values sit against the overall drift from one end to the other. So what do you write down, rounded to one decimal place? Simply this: 1.8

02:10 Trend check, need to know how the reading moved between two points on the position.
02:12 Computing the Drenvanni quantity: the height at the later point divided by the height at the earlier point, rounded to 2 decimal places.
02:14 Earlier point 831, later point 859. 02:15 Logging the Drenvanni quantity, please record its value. 1.71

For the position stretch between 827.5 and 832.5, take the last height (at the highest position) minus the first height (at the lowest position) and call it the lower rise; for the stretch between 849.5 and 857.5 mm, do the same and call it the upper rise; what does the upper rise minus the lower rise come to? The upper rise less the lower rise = 1.6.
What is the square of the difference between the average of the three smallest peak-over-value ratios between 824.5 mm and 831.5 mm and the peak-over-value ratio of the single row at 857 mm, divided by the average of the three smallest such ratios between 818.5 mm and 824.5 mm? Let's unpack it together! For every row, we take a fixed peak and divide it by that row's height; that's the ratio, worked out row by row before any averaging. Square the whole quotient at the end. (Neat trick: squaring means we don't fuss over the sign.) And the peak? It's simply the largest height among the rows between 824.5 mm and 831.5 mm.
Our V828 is 0.24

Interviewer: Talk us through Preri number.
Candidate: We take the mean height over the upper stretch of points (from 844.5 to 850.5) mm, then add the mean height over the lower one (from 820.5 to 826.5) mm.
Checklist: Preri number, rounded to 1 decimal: 15.0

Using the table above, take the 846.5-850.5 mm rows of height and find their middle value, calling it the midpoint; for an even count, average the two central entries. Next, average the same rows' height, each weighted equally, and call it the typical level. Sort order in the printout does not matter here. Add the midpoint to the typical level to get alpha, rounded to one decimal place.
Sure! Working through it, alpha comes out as 14.4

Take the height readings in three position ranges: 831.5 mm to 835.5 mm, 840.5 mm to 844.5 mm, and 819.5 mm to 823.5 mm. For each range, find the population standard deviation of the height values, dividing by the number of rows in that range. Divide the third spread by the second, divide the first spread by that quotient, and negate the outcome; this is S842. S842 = -0.022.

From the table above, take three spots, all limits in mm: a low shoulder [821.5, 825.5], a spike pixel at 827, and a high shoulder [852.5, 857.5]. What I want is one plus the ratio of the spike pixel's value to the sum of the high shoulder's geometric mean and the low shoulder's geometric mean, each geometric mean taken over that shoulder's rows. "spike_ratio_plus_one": 1.35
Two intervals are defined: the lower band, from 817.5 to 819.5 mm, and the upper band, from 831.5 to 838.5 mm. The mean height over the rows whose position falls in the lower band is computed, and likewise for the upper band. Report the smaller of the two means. 5.9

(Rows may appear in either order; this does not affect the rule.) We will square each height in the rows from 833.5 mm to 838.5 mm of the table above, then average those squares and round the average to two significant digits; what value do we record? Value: 37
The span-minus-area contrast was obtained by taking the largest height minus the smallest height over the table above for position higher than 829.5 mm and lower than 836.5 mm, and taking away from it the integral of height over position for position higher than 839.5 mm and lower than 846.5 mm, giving -47.4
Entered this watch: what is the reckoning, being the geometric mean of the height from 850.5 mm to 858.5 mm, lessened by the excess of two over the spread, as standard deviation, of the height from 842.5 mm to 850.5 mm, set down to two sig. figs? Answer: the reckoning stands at 6.5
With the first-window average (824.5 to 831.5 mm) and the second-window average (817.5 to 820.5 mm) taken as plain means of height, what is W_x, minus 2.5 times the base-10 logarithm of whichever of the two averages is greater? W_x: -2.65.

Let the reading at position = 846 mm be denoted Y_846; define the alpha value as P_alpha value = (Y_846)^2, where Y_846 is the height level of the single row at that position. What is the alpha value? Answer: 47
